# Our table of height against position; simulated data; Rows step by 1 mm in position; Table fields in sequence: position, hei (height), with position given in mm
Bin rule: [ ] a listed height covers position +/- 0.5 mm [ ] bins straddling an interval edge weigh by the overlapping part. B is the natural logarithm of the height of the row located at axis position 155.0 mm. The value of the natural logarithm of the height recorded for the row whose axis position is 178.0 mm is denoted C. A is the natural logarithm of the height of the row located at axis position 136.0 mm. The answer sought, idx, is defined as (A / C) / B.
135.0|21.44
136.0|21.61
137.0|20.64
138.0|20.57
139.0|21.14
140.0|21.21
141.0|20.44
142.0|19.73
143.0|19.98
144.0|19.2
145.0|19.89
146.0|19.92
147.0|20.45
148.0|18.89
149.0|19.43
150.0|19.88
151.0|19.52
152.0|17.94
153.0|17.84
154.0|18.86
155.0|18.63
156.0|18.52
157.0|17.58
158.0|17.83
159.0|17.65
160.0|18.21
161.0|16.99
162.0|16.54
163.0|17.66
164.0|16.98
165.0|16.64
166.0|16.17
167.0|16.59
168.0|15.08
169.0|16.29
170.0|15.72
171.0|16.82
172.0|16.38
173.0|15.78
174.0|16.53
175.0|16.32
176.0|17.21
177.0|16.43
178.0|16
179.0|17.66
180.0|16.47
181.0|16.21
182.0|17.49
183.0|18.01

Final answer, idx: 0.379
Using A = 3.07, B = 2.92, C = 2.77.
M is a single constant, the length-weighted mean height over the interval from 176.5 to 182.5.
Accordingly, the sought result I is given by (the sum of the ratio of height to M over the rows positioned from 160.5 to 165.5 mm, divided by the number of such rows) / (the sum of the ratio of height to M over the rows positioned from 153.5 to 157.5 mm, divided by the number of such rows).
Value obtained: 0.92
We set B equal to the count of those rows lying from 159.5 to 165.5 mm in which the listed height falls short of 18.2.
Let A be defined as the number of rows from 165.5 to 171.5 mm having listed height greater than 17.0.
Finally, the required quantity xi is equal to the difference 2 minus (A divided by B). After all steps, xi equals 2.0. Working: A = 0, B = 5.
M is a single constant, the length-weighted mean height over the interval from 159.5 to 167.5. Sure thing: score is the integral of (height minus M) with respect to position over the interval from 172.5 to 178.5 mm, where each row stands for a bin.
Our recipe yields -4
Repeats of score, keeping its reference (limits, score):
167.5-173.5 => -6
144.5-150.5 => 17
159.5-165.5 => 1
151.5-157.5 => 8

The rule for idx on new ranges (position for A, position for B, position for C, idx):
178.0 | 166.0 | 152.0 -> 0.345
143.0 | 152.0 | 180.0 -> 0.370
